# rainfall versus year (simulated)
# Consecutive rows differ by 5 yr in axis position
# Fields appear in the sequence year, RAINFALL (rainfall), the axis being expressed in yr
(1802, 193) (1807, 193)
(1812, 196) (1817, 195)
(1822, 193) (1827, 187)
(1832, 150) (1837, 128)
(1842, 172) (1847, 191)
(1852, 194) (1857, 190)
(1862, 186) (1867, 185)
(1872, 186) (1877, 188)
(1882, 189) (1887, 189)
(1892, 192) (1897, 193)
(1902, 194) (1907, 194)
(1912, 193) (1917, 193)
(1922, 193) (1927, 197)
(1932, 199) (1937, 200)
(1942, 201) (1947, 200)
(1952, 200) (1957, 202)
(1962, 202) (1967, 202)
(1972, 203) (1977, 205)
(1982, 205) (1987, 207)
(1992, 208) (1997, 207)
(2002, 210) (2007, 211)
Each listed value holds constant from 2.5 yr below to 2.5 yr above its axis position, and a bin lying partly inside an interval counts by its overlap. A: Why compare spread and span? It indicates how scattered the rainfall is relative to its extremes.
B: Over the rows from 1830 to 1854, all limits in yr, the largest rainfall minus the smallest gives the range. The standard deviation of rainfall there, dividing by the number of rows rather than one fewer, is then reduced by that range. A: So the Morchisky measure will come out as -41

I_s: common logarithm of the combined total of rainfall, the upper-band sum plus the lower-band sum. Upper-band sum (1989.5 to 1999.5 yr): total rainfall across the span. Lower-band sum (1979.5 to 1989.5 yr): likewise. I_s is 2.92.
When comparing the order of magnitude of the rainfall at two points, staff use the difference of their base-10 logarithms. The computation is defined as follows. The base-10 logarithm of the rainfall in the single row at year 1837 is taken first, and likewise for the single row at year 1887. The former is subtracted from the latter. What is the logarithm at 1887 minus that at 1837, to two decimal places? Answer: 0.17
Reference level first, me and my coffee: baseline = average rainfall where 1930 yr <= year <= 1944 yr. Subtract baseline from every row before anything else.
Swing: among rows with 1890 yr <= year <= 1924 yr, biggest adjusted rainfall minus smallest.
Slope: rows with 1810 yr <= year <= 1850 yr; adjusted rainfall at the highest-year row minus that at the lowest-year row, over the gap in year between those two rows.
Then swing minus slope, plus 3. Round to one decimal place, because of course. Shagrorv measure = 5.1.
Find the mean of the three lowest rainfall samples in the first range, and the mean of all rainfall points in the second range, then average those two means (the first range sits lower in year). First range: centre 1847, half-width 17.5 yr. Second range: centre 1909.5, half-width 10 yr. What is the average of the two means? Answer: 172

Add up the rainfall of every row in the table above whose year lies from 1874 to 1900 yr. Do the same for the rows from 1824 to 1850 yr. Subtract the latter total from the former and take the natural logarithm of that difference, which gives 4.8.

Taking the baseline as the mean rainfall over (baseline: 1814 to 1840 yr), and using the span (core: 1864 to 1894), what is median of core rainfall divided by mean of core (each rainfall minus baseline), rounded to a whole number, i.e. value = 11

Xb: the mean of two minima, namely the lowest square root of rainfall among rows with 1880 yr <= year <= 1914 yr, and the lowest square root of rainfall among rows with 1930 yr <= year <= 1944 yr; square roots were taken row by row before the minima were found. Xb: 13.9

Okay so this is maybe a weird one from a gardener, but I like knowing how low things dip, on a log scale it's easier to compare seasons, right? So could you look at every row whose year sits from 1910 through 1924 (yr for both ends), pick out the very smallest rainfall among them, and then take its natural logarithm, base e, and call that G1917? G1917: 5.26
